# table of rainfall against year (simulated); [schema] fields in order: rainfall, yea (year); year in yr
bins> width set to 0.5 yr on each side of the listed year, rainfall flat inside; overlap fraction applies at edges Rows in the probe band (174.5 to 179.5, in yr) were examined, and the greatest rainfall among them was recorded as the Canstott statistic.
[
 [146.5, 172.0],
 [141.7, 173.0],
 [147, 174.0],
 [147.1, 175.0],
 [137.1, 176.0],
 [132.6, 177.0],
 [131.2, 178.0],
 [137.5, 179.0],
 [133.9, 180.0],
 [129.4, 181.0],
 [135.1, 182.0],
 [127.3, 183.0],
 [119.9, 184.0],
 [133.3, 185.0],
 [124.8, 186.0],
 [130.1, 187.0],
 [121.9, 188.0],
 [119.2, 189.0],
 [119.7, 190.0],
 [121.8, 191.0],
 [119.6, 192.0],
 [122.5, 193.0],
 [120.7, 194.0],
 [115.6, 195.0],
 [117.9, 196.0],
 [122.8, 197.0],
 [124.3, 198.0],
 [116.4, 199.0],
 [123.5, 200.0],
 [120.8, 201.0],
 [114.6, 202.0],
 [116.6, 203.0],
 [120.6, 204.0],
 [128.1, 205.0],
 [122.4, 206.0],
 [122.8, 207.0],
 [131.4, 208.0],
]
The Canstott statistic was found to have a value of 147.1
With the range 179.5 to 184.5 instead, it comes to 135.1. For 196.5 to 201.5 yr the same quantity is 124.3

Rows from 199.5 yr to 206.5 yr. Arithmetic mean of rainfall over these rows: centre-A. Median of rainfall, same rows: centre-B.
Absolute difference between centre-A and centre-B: 0.1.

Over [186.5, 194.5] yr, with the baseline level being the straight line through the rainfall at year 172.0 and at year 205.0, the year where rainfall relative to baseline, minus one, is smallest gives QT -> 189.0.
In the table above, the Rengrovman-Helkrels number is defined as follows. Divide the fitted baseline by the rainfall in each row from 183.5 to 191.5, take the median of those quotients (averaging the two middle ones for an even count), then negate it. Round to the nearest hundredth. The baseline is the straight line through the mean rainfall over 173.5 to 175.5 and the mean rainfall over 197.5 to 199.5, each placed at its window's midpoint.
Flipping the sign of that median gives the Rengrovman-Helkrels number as -1.08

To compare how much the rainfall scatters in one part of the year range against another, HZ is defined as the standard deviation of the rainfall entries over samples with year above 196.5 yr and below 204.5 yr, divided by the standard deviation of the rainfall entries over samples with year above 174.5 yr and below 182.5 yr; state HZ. 0.67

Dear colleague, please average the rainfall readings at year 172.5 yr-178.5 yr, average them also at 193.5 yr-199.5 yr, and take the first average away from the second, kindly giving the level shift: -19.8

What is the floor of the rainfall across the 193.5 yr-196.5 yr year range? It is 115.6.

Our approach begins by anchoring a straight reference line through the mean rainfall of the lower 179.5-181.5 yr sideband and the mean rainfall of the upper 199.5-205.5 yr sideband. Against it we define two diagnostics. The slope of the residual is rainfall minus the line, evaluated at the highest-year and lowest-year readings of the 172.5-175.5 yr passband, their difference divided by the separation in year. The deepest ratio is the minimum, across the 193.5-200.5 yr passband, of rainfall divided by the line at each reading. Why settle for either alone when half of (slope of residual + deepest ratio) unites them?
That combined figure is 2.1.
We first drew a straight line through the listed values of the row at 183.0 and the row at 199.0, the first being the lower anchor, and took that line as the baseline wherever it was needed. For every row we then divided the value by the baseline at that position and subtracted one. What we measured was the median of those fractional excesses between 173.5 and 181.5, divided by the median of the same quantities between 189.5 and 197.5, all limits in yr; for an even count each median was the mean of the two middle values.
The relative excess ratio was -14.7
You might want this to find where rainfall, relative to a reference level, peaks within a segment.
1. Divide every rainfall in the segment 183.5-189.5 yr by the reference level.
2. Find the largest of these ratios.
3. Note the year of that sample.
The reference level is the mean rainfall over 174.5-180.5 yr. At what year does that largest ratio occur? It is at 185.0 yr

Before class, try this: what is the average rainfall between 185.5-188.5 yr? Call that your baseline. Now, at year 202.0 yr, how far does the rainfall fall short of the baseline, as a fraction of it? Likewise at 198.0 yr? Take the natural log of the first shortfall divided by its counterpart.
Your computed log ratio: 2.14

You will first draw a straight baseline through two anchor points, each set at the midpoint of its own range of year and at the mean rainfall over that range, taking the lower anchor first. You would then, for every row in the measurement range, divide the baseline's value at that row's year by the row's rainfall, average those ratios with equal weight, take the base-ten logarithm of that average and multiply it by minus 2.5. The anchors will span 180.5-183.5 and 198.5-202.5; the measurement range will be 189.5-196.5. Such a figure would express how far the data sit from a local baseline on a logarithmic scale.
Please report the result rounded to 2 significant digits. -0.035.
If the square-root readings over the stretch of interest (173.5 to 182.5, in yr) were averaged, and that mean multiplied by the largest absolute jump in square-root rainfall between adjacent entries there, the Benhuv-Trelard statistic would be 4.9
